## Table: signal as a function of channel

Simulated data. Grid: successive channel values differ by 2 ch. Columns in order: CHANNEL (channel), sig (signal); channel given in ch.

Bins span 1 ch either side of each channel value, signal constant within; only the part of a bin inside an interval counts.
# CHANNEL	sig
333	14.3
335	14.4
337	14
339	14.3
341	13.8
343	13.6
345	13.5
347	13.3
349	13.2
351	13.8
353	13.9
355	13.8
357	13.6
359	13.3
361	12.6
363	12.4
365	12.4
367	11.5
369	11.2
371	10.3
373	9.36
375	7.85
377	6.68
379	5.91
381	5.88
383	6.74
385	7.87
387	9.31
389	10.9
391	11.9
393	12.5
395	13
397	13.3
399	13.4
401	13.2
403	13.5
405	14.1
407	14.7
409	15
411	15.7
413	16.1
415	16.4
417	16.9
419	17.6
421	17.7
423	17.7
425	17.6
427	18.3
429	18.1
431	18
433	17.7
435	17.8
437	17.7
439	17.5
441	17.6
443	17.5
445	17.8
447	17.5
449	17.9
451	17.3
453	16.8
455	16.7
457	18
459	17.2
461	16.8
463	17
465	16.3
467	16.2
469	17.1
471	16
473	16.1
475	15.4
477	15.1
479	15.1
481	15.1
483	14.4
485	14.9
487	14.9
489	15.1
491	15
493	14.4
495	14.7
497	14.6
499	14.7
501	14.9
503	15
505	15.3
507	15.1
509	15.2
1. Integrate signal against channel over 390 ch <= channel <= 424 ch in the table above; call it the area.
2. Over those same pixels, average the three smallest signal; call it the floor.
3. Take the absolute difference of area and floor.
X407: 493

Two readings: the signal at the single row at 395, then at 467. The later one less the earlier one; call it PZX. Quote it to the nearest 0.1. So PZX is 3.2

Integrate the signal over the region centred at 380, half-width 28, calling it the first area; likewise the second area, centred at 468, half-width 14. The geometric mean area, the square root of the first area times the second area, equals 536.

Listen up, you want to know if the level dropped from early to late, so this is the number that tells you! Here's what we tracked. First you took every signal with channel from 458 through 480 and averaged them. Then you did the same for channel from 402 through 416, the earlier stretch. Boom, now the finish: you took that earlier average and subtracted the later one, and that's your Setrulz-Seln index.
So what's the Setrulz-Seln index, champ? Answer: -1.1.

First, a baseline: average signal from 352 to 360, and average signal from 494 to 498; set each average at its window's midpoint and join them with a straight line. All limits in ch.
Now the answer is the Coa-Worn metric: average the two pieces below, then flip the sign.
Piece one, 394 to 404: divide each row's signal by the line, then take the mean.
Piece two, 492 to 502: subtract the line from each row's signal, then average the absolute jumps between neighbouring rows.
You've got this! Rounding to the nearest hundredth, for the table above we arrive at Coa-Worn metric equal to -0.56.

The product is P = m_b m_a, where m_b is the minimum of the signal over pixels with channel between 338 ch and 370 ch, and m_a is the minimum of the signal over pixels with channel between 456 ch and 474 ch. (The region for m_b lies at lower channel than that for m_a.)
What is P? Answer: 179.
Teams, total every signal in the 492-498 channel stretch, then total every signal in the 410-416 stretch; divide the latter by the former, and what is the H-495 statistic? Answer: 1.1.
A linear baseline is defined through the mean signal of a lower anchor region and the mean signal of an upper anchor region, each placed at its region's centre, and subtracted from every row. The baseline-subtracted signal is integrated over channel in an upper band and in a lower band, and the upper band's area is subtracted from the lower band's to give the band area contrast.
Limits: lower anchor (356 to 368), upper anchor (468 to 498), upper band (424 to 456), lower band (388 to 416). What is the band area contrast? -97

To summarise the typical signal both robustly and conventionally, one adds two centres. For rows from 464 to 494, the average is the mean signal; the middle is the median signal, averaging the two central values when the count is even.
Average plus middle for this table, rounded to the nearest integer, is 31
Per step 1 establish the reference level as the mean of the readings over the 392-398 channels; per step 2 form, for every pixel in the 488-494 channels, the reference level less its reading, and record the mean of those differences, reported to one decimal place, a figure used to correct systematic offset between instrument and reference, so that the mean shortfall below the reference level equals -1.9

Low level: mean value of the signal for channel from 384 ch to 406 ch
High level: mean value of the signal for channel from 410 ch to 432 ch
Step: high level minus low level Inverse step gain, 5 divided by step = 1.0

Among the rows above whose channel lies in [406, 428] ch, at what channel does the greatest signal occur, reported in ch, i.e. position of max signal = 427 ch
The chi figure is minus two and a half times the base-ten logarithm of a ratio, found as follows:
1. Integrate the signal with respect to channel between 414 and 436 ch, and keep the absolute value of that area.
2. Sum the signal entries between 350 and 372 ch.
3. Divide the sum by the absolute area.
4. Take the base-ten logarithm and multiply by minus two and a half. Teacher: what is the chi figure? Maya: 1.11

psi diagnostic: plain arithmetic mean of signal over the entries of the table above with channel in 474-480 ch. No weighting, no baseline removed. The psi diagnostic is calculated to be 15.2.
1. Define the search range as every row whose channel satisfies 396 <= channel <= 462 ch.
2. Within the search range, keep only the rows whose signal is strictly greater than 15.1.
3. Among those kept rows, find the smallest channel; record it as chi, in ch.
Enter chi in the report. 411 ch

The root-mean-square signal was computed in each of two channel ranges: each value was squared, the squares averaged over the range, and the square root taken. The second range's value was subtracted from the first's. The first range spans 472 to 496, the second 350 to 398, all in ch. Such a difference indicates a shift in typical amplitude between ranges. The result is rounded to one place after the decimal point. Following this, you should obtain 3.9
